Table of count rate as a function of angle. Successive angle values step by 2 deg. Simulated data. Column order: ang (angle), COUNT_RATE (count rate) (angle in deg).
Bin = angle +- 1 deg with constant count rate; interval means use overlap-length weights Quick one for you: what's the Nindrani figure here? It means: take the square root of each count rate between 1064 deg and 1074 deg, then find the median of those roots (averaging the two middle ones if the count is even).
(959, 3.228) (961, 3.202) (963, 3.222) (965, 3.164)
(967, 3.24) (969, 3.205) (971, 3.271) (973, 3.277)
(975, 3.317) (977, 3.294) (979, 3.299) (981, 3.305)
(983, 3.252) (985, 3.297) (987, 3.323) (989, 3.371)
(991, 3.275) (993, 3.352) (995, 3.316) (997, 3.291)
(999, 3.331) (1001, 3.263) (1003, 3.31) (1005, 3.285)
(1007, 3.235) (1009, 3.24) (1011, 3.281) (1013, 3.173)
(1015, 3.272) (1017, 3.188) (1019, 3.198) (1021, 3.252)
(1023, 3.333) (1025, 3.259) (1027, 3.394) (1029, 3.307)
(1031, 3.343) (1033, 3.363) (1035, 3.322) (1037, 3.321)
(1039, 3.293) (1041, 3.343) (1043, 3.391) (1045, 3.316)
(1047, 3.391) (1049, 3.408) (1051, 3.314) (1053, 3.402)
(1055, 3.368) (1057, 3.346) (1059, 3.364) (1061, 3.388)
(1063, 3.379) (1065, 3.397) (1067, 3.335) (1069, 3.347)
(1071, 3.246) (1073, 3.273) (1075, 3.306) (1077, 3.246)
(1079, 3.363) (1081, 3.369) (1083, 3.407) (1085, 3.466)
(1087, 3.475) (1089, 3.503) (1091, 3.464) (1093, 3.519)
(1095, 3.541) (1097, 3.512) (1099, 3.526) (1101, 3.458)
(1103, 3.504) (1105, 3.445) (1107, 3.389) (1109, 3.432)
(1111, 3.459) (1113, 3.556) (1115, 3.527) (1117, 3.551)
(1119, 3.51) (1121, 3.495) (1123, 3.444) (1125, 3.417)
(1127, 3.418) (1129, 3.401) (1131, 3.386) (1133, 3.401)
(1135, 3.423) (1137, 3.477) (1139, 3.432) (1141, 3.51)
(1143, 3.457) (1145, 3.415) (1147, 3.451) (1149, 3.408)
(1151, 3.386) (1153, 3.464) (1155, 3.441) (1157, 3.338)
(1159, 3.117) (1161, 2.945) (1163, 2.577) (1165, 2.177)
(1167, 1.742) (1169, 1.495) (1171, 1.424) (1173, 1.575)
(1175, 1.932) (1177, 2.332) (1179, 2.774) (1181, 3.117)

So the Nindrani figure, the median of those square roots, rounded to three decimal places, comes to 1.826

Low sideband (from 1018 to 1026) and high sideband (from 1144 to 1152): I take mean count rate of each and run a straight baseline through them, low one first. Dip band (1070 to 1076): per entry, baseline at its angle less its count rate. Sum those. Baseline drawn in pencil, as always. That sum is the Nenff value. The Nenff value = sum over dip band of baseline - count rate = 0.1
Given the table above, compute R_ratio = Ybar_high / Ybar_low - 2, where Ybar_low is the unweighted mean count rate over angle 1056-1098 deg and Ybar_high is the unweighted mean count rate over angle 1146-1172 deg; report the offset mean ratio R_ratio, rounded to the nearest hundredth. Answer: -1.18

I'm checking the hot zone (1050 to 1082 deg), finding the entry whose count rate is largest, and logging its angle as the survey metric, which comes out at 1053 deg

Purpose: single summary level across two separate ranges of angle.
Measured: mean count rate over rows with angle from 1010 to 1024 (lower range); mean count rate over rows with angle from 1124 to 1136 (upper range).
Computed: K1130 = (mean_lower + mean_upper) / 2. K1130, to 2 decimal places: 3.33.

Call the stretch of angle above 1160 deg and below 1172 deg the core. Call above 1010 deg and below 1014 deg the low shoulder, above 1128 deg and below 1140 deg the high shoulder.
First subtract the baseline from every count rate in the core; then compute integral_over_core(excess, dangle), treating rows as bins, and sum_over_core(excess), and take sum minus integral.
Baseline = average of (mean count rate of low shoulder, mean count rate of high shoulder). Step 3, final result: 7.6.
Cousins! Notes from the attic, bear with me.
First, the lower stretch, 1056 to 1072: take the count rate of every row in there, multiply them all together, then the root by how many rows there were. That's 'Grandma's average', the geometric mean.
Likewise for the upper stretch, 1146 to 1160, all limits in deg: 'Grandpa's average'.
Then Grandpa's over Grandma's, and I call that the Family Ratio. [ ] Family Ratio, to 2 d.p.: 1.01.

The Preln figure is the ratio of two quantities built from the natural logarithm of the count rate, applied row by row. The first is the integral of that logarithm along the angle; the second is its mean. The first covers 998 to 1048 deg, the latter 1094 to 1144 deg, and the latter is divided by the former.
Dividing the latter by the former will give 0.0208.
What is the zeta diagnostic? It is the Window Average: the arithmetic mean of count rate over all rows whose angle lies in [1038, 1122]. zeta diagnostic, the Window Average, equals 3.41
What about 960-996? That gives 3.28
